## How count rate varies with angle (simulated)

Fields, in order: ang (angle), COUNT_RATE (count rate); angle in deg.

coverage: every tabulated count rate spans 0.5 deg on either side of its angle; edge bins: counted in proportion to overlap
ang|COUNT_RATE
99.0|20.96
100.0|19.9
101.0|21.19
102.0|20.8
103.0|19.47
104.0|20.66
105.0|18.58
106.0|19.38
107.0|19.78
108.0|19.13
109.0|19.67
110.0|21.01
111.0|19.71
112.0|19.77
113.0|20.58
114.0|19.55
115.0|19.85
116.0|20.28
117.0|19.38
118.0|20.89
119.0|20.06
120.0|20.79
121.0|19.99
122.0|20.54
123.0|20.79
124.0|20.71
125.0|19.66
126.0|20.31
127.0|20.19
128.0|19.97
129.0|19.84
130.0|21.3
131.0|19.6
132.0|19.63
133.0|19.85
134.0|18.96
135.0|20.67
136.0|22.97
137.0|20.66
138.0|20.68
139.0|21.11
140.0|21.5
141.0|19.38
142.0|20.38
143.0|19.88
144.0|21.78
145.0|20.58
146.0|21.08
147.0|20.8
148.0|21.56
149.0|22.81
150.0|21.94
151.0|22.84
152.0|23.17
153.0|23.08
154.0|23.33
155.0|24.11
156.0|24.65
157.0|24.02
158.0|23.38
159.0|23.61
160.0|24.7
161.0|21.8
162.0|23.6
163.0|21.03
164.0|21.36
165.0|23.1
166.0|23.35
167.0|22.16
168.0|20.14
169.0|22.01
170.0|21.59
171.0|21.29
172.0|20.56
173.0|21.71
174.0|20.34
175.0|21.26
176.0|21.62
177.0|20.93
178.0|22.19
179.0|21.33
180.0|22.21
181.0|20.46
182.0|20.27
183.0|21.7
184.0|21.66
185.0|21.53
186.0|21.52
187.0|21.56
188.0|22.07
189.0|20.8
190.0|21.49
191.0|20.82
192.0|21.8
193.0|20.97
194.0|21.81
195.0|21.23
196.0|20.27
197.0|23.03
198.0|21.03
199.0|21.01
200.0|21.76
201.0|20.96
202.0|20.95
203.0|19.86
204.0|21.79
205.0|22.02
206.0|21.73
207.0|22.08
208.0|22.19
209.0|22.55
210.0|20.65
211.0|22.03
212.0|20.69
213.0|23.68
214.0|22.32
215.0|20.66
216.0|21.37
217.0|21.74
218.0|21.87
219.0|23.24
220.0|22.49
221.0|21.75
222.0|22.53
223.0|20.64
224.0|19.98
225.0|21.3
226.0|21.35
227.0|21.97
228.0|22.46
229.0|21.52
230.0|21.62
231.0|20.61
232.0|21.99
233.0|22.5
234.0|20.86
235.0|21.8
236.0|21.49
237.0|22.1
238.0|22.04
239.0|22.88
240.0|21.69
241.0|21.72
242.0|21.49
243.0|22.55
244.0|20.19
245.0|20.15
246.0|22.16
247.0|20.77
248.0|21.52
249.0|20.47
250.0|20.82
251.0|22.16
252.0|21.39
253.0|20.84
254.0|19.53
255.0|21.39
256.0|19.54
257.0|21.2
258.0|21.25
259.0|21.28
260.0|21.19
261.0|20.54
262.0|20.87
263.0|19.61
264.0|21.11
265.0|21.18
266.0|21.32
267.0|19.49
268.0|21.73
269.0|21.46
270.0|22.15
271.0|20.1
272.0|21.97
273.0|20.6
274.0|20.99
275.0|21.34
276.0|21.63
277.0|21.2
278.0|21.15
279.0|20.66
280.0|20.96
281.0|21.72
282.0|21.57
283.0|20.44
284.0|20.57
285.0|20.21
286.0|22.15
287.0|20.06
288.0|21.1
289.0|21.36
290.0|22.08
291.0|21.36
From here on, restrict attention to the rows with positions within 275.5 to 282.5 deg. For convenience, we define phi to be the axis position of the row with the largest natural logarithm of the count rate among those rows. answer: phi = 281.0 deg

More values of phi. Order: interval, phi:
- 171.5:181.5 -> 180.0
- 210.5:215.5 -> 213.0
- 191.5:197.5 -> 197.0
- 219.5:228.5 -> 222.0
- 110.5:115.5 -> 113.0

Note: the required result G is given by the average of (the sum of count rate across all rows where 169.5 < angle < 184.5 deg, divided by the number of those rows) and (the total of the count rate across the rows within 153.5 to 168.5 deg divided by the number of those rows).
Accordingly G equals 22.1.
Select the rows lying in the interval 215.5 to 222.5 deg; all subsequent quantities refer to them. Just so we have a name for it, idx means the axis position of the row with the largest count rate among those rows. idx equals 219.0 deg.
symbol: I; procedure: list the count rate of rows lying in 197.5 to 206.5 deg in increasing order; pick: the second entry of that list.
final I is 20.95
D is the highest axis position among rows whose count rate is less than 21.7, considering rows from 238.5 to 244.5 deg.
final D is 244.0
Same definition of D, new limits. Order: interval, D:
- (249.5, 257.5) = 257.0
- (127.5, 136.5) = 135.0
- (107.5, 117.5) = 117.0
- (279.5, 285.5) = 285.0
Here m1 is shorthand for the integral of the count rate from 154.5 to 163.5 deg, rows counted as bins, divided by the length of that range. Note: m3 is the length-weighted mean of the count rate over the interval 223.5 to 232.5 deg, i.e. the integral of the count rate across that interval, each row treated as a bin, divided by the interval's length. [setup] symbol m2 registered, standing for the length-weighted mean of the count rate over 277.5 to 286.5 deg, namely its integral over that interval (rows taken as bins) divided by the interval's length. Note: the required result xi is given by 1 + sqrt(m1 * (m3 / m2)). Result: 5.9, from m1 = 23.4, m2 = 21.0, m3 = 21.42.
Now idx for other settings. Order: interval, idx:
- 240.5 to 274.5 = 243.0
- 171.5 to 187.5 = 180.0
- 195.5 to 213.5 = 213.0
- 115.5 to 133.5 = 130.0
